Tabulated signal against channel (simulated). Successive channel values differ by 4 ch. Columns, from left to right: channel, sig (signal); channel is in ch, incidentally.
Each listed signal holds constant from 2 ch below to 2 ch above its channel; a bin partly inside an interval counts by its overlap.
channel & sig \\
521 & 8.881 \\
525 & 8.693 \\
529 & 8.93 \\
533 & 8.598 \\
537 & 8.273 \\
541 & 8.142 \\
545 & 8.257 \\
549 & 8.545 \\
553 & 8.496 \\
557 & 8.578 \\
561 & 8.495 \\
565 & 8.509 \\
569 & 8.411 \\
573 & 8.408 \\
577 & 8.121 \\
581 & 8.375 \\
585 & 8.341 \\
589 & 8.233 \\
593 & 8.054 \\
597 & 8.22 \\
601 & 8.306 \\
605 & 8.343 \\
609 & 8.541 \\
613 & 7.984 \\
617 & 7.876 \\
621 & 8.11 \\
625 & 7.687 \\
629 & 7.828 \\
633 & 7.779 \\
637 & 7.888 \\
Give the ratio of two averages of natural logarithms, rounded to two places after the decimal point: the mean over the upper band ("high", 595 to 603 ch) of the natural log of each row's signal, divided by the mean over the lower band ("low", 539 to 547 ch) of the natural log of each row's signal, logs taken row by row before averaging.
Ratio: 1.00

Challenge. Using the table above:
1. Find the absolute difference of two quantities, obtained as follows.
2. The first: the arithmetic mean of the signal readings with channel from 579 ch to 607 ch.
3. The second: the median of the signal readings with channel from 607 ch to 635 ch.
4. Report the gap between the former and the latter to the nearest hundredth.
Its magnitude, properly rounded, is 0.39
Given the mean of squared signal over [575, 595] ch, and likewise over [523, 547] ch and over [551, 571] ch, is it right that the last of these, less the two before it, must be -67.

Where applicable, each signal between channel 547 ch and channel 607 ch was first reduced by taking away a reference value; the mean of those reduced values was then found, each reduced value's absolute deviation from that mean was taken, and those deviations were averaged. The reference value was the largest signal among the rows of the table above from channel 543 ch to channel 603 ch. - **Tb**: 0.12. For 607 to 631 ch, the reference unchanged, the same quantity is 0.21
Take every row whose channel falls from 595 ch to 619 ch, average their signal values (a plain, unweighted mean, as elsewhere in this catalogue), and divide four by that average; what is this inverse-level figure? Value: 0.487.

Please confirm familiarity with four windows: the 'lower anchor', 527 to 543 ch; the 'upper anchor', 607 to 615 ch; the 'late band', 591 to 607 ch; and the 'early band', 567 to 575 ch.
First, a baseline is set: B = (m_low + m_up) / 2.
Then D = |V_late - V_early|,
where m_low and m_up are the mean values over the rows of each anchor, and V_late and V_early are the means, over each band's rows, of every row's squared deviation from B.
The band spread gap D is 0.032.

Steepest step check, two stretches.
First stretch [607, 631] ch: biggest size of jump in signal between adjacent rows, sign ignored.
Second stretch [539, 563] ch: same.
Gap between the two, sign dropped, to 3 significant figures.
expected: 0.269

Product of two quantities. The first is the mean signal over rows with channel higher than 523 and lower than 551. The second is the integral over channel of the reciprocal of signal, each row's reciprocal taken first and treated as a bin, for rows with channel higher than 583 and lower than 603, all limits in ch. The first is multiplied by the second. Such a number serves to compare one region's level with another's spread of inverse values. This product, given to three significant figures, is 20.6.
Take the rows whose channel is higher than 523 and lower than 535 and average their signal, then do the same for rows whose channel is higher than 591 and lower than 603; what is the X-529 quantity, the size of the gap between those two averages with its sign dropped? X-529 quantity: 0.55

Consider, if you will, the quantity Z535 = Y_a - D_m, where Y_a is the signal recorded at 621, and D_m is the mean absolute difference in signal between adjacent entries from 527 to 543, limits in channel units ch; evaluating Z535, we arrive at 7.85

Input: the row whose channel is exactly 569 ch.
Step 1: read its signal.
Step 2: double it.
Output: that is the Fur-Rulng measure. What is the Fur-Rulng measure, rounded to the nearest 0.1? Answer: 16.8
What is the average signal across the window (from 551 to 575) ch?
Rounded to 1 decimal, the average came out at 8.5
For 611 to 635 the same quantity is 7.9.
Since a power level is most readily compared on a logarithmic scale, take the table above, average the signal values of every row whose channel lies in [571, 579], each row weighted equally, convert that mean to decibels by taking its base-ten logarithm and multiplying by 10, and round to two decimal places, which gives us 9.17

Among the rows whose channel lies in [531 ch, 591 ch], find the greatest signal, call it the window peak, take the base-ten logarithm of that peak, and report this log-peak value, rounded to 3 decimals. 0.934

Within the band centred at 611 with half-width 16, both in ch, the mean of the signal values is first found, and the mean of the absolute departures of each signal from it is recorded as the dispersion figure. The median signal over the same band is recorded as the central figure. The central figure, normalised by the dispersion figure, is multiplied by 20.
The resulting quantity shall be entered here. 745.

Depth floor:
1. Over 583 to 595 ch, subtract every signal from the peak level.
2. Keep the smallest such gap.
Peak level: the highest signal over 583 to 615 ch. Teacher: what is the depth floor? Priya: 0.20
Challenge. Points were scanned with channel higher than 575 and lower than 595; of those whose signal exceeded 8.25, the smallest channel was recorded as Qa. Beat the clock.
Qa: 581 ch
